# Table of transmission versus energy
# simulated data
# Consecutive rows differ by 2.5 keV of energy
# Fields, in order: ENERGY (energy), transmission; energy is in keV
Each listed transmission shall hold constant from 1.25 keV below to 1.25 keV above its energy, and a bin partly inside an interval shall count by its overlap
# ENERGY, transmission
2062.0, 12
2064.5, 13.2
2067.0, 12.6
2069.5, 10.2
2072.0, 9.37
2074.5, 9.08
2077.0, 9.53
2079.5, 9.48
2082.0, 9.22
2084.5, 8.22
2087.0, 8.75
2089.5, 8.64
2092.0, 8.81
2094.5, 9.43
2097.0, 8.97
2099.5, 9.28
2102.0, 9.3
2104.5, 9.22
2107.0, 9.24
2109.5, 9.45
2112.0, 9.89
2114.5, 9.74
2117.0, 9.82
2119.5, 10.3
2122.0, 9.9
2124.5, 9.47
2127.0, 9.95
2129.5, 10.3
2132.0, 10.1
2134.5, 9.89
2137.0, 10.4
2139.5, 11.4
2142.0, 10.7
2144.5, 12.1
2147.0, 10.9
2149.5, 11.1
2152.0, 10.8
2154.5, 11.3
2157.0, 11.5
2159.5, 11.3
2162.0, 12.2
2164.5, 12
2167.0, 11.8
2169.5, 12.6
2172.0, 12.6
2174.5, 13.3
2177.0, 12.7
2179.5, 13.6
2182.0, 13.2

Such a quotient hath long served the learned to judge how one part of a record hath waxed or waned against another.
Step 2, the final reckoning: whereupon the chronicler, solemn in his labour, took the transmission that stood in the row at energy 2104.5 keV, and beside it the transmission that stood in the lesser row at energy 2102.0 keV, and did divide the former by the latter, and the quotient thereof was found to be 0.99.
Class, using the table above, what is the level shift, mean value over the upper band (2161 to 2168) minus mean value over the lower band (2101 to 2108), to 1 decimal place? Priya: 2.7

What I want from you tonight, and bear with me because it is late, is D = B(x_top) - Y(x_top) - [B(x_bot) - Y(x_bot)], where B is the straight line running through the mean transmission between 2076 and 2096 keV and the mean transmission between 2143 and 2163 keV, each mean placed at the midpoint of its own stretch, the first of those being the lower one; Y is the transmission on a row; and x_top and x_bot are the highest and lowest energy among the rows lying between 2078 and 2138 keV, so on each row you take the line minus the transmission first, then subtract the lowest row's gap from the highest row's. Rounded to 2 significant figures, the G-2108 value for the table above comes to 1.1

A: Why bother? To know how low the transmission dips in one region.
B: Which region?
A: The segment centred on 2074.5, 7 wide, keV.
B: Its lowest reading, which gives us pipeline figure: 9.08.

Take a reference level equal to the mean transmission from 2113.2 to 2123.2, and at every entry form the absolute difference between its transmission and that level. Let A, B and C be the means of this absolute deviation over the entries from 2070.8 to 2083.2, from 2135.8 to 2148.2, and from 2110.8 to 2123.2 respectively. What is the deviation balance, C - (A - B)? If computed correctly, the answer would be 0.71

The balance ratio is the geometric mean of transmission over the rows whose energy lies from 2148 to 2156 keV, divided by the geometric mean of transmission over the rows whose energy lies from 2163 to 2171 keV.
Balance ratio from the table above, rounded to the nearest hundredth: 0.91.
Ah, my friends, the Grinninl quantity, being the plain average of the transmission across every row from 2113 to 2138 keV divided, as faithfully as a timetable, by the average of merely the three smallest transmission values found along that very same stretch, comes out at 1.03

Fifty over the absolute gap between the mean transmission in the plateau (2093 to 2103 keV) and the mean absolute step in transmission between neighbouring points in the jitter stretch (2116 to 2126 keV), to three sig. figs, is 5.68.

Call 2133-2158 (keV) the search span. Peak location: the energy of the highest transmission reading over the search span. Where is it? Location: 2144.5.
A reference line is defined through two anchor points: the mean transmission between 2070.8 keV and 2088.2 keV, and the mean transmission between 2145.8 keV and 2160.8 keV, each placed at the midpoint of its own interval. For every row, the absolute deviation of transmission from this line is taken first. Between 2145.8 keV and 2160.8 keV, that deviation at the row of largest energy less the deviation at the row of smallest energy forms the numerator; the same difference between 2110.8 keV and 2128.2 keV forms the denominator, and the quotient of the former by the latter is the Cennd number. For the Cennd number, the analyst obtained -0.14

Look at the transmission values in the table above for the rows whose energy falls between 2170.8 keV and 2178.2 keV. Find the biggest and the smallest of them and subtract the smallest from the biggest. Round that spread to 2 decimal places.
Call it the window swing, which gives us 0.70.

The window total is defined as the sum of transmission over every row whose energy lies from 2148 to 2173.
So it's 117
